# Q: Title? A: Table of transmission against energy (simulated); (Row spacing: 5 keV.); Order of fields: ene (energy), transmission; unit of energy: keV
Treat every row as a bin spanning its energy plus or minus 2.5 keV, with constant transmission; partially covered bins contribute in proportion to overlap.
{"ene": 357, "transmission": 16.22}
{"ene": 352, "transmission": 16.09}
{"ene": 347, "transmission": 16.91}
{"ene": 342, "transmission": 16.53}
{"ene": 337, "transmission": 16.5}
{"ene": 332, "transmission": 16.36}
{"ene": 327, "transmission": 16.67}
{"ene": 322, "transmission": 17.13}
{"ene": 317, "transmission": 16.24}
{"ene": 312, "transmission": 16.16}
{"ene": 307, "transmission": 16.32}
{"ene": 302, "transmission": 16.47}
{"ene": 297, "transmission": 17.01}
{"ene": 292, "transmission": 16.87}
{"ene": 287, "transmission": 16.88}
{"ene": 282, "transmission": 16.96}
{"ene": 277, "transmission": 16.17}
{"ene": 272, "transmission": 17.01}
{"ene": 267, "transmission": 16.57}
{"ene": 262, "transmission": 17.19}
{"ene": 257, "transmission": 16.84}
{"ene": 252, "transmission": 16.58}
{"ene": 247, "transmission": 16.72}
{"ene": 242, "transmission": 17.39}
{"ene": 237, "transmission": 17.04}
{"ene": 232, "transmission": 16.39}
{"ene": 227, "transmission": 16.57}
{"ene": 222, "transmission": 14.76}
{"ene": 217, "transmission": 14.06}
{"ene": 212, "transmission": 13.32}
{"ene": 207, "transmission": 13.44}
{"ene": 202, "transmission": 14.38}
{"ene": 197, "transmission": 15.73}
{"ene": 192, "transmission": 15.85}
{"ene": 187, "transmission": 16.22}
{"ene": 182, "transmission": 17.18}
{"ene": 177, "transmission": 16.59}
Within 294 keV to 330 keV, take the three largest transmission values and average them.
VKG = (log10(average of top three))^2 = 1.51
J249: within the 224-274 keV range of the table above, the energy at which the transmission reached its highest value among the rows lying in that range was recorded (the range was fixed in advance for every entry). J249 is 242 keV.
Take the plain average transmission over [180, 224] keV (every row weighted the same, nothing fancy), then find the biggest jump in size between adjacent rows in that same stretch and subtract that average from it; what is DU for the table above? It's -13.6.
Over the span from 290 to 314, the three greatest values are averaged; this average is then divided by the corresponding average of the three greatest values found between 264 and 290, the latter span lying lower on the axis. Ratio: 0.99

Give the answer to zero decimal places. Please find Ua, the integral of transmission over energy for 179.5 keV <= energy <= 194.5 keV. 246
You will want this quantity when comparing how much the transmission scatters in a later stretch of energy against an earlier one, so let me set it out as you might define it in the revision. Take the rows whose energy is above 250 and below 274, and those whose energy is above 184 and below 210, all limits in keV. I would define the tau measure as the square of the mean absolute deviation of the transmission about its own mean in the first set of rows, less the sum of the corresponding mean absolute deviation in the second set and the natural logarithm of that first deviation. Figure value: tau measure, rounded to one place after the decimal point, 0.6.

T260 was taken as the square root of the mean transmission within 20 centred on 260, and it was 4.10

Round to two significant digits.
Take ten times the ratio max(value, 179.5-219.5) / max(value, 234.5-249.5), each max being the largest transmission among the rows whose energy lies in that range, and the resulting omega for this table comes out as 9.9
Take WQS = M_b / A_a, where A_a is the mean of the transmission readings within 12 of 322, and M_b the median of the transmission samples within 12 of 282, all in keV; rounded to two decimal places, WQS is 1.02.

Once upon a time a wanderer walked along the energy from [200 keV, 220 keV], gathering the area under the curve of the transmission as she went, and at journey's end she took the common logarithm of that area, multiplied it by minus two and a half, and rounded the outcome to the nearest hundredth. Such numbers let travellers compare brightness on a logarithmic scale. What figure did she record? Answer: -6.10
